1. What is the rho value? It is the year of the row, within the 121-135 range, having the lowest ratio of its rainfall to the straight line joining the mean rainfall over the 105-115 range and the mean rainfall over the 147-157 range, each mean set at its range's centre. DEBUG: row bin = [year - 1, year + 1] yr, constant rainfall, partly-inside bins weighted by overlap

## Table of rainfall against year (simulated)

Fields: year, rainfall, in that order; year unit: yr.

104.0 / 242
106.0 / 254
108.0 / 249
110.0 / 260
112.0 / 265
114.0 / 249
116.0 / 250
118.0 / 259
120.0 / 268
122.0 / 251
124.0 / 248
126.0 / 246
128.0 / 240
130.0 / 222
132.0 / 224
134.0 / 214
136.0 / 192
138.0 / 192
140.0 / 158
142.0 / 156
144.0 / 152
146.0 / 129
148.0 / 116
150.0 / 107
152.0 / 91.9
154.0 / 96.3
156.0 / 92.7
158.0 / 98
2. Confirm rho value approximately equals 122.0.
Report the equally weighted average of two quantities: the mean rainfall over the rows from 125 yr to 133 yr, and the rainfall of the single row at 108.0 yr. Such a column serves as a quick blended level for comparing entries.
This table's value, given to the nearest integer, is 241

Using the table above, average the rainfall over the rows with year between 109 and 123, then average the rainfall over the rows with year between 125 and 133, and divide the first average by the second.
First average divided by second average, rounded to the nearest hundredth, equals 1.10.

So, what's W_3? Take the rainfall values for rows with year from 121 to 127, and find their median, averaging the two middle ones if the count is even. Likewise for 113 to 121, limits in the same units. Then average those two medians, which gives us 251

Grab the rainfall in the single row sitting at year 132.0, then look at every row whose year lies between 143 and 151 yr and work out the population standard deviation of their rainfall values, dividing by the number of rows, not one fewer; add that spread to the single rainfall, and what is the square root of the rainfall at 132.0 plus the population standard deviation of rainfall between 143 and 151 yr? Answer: 15.5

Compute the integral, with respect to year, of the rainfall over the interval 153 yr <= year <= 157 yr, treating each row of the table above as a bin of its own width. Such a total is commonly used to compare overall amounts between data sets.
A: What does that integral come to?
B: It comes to 378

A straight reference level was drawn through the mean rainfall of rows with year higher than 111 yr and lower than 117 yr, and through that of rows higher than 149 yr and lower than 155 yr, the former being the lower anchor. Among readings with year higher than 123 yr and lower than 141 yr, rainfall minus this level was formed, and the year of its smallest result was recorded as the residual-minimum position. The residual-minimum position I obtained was 140.0 yr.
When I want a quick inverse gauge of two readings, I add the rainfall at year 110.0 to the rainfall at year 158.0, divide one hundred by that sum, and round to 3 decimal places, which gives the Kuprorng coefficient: 0.279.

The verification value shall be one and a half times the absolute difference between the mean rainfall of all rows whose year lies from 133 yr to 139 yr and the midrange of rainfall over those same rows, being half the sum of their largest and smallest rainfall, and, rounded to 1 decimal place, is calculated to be 5.5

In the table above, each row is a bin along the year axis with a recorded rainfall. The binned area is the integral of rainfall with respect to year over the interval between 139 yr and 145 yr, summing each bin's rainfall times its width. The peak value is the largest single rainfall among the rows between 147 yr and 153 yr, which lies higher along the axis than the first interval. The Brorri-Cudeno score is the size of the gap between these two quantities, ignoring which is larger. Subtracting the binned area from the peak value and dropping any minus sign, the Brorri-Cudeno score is 816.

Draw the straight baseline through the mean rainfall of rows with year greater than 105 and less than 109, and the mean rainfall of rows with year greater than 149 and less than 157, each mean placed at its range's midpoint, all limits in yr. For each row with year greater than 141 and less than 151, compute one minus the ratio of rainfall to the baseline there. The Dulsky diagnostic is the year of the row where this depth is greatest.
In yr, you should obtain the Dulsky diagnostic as 150.0 yr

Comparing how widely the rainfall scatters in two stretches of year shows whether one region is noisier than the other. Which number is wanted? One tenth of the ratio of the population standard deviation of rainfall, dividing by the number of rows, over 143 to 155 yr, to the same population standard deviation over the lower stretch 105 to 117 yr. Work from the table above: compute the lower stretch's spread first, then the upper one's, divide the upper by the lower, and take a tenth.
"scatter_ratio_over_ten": 0.34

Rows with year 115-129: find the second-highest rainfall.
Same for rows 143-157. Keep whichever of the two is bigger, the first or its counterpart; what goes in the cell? 259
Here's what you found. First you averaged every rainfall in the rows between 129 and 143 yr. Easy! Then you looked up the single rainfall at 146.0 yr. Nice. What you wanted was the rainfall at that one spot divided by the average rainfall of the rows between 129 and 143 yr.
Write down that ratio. 0.66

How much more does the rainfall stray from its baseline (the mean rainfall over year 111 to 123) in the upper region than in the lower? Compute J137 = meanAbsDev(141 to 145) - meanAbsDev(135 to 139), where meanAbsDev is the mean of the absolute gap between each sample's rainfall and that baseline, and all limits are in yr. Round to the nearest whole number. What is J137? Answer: 38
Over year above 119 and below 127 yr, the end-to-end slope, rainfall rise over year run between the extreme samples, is -4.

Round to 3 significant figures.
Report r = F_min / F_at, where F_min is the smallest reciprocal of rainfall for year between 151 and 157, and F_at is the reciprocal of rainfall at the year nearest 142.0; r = 1.62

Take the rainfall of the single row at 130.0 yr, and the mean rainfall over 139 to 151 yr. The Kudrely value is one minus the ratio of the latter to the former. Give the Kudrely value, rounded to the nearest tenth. 0.4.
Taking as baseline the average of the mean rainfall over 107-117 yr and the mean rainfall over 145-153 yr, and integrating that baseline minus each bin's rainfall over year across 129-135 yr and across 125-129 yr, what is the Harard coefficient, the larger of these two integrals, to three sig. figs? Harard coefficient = -223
